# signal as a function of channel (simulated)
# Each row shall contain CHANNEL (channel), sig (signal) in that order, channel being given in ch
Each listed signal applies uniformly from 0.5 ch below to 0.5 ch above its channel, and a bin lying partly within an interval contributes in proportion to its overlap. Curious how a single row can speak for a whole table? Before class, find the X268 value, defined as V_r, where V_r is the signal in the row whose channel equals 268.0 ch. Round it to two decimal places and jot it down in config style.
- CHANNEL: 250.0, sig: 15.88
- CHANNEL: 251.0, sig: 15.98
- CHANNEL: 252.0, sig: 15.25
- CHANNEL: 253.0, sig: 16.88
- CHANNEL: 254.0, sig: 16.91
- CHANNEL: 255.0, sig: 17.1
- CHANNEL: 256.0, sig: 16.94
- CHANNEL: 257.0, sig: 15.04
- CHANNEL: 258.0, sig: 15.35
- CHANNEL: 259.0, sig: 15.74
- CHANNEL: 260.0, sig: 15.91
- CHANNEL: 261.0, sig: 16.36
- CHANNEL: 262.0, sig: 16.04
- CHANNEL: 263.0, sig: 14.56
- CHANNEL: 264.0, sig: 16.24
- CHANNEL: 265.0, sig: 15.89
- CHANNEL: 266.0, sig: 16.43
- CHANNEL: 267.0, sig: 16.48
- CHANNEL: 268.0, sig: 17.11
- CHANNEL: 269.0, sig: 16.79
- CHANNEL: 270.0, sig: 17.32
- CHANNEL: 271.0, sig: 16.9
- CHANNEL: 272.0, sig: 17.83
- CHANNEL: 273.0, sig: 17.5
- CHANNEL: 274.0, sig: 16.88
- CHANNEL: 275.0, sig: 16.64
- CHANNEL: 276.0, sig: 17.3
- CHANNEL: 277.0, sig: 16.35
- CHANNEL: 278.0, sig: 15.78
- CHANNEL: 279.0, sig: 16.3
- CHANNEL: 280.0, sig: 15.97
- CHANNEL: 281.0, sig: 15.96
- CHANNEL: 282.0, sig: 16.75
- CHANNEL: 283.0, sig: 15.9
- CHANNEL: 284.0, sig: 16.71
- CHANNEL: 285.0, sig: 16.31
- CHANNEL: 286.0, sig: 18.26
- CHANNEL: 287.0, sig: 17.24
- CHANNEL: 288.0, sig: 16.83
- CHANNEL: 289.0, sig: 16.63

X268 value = 17.11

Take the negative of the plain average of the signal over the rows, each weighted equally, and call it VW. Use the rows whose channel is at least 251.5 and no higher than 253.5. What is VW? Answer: -16.1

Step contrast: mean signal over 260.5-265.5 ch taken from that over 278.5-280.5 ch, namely 0.3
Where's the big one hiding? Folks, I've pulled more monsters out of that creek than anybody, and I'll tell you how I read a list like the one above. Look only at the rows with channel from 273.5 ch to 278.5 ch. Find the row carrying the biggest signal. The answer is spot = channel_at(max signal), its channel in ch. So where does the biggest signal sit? 276.0 ch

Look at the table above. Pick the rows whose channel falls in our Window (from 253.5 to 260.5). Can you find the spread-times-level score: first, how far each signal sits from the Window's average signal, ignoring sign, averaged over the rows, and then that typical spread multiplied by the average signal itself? 12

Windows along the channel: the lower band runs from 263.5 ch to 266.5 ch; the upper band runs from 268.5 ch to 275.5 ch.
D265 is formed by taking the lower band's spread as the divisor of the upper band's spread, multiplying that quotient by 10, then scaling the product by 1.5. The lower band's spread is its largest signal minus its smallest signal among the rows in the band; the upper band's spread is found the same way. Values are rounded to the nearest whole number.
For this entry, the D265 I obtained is 33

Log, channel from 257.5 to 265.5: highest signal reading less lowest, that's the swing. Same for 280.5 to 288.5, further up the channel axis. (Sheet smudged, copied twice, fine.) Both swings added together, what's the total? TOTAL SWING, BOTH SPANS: 4.2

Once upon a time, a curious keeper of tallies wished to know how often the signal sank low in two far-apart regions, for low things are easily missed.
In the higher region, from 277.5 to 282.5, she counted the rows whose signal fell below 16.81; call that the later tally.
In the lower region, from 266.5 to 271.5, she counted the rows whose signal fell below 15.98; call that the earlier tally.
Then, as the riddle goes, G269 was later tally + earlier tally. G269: 5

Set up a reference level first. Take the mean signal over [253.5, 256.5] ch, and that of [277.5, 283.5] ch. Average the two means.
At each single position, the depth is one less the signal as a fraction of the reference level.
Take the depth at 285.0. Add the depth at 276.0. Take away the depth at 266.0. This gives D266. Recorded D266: -0.04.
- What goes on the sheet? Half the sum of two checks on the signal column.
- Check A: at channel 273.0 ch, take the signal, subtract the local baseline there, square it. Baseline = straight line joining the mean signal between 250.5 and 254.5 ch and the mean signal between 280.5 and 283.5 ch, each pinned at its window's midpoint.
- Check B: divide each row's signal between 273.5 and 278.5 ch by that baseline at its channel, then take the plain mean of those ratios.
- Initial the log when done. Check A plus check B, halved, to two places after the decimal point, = 1.33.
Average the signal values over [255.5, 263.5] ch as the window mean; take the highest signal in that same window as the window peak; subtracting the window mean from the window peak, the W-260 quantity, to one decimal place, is 1.2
